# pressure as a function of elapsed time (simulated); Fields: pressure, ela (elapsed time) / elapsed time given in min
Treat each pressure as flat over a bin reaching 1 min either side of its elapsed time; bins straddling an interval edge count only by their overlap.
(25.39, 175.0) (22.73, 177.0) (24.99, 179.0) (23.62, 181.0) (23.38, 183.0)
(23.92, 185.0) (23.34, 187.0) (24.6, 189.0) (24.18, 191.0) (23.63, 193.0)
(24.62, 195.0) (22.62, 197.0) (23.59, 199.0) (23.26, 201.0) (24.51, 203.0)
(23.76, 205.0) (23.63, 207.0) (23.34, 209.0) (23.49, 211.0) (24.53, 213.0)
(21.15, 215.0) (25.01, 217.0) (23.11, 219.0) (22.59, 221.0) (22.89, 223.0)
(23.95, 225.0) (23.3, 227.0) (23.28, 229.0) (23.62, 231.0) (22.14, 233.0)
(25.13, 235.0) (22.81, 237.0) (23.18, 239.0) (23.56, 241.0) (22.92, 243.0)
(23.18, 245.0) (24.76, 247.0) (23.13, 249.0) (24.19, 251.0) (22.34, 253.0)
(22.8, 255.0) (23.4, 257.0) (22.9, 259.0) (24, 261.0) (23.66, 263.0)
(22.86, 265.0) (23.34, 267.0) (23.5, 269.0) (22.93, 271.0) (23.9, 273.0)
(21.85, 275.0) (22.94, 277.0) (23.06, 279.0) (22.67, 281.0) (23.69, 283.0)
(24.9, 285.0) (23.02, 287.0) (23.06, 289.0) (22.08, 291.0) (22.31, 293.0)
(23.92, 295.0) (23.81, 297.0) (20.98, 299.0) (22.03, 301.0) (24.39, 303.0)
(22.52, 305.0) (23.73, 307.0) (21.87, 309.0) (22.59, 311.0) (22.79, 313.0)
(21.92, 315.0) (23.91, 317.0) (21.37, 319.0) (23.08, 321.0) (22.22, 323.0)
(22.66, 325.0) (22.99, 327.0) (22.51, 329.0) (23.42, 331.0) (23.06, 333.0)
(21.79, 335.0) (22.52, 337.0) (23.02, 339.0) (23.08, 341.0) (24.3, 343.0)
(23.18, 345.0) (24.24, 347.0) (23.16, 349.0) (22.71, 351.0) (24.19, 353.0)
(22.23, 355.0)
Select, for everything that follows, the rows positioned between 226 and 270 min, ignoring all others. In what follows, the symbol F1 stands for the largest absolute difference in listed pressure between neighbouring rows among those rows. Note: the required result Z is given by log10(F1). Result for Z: 0.476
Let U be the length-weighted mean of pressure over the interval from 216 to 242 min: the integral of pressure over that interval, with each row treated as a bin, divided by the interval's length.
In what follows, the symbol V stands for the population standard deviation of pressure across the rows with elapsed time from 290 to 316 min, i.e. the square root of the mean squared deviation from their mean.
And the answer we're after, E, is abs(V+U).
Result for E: 24.4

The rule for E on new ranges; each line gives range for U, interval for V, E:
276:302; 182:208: 23.5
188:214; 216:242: 24.7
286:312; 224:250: 23.6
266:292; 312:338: 23.8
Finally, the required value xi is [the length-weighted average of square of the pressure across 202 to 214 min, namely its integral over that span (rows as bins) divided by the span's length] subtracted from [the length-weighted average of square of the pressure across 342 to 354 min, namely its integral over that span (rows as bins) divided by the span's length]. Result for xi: -12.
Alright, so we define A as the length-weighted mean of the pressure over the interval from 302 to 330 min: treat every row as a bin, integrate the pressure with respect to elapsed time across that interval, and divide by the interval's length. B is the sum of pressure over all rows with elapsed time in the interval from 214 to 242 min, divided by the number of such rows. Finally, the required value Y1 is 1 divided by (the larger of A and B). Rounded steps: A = 22.8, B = 23.3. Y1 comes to 0.0430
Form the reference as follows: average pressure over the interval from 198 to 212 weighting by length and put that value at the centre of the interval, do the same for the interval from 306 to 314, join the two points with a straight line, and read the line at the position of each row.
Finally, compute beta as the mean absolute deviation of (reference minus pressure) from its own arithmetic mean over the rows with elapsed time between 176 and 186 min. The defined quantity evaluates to 0.59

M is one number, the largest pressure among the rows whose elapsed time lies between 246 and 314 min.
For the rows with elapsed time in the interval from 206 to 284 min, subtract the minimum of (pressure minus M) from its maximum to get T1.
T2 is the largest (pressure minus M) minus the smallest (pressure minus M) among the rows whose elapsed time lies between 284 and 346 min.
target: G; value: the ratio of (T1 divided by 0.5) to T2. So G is 2.03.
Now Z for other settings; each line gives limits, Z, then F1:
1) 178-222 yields 0.587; 3.9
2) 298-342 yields 0.405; 2.5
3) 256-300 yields 0.452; 2.8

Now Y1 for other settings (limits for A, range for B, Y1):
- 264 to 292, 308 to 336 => 0.0432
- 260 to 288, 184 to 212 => 0.0421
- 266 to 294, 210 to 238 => 0.0428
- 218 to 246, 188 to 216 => 0.0423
